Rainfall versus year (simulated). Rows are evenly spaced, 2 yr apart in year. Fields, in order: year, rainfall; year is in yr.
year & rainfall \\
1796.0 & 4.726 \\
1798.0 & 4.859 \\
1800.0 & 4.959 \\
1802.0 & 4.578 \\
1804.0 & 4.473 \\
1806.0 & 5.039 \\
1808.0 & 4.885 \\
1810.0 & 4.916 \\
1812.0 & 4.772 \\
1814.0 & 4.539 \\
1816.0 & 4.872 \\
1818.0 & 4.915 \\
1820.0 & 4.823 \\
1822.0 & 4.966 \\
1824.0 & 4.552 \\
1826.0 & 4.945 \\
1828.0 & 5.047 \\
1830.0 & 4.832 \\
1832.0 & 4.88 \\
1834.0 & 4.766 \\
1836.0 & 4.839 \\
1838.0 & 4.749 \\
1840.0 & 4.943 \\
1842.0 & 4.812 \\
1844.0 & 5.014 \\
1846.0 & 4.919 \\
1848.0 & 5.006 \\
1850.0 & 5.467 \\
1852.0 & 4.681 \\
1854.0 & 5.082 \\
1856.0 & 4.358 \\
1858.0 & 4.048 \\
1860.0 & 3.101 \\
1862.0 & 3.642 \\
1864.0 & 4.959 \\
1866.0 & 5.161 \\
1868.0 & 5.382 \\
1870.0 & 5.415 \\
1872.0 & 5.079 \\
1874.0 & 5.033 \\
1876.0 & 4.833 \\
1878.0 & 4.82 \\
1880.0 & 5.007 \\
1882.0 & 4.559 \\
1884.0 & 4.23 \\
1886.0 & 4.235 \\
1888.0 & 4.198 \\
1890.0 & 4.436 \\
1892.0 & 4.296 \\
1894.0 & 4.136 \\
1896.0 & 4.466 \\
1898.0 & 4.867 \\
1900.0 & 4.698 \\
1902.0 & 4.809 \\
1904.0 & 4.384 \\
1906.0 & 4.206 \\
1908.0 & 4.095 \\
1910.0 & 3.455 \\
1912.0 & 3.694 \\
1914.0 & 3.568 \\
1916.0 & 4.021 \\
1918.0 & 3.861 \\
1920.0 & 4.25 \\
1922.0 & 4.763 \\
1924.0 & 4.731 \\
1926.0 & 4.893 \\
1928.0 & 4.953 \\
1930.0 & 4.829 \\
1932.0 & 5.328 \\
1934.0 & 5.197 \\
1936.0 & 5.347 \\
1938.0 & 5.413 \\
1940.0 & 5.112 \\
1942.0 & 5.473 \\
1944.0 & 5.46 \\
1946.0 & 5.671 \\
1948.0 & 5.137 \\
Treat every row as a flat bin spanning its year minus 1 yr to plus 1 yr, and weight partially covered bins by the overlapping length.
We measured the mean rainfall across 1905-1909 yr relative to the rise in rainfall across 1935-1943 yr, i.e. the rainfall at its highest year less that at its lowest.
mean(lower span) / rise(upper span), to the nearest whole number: 33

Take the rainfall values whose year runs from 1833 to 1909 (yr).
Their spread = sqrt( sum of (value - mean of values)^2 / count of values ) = 0.48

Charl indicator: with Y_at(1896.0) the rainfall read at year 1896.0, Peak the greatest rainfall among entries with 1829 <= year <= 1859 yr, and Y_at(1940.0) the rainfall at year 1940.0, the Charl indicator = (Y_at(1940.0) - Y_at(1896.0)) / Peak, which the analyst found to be 0.12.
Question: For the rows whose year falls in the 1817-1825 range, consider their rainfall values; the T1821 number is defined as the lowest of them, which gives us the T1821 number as 4.552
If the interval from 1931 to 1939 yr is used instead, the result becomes 5.197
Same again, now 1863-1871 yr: 4.959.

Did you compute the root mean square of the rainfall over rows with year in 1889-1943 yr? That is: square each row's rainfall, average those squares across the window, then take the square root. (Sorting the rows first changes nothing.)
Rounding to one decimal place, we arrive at 4.6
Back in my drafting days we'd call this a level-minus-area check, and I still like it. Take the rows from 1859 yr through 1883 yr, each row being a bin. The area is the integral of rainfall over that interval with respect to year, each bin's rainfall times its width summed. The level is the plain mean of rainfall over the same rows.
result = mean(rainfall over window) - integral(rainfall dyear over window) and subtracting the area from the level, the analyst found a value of -109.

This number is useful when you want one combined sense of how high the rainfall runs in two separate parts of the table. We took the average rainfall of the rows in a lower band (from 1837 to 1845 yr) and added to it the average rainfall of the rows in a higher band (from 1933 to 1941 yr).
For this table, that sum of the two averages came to 10.1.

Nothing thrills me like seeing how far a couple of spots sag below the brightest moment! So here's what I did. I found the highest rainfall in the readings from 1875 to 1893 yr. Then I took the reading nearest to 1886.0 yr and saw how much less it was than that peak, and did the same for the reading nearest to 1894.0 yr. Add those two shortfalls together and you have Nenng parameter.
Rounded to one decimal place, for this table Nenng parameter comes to 1.6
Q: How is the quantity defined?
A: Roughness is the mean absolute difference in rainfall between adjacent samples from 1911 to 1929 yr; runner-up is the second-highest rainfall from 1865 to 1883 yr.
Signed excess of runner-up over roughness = 5.1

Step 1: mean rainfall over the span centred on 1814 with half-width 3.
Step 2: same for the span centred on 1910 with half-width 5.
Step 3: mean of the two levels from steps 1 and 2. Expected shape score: 4.3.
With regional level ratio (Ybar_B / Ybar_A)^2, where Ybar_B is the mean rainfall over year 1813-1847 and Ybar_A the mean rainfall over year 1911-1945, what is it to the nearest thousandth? 1.038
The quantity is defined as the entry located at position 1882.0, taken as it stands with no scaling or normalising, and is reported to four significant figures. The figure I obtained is 4.559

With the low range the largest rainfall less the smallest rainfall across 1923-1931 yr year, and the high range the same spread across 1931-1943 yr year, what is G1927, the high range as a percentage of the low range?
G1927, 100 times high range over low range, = 163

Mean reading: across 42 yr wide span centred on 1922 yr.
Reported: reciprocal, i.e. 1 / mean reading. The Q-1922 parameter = 0.218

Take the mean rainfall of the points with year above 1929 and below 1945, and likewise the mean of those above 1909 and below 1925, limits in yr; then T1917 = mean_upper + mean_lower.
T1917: 9.31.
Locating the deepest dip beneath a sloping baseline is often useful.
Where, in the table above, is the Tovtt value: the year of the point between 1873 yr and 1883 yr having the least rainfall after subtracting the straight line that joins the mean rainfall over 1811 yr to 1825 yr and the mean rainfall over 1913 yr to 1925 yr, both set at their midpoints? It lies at 1882.0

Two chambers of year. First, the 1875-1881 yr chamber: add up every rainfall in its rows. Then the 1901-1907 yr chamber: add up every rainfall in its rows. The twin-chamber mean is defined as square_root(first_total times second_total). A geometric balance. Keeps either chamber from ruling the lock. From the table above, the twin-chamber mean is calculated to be 14.02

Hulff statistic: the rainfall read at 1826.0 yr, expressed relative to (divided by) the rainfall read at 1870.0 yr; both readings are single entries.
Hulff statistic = 0.91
